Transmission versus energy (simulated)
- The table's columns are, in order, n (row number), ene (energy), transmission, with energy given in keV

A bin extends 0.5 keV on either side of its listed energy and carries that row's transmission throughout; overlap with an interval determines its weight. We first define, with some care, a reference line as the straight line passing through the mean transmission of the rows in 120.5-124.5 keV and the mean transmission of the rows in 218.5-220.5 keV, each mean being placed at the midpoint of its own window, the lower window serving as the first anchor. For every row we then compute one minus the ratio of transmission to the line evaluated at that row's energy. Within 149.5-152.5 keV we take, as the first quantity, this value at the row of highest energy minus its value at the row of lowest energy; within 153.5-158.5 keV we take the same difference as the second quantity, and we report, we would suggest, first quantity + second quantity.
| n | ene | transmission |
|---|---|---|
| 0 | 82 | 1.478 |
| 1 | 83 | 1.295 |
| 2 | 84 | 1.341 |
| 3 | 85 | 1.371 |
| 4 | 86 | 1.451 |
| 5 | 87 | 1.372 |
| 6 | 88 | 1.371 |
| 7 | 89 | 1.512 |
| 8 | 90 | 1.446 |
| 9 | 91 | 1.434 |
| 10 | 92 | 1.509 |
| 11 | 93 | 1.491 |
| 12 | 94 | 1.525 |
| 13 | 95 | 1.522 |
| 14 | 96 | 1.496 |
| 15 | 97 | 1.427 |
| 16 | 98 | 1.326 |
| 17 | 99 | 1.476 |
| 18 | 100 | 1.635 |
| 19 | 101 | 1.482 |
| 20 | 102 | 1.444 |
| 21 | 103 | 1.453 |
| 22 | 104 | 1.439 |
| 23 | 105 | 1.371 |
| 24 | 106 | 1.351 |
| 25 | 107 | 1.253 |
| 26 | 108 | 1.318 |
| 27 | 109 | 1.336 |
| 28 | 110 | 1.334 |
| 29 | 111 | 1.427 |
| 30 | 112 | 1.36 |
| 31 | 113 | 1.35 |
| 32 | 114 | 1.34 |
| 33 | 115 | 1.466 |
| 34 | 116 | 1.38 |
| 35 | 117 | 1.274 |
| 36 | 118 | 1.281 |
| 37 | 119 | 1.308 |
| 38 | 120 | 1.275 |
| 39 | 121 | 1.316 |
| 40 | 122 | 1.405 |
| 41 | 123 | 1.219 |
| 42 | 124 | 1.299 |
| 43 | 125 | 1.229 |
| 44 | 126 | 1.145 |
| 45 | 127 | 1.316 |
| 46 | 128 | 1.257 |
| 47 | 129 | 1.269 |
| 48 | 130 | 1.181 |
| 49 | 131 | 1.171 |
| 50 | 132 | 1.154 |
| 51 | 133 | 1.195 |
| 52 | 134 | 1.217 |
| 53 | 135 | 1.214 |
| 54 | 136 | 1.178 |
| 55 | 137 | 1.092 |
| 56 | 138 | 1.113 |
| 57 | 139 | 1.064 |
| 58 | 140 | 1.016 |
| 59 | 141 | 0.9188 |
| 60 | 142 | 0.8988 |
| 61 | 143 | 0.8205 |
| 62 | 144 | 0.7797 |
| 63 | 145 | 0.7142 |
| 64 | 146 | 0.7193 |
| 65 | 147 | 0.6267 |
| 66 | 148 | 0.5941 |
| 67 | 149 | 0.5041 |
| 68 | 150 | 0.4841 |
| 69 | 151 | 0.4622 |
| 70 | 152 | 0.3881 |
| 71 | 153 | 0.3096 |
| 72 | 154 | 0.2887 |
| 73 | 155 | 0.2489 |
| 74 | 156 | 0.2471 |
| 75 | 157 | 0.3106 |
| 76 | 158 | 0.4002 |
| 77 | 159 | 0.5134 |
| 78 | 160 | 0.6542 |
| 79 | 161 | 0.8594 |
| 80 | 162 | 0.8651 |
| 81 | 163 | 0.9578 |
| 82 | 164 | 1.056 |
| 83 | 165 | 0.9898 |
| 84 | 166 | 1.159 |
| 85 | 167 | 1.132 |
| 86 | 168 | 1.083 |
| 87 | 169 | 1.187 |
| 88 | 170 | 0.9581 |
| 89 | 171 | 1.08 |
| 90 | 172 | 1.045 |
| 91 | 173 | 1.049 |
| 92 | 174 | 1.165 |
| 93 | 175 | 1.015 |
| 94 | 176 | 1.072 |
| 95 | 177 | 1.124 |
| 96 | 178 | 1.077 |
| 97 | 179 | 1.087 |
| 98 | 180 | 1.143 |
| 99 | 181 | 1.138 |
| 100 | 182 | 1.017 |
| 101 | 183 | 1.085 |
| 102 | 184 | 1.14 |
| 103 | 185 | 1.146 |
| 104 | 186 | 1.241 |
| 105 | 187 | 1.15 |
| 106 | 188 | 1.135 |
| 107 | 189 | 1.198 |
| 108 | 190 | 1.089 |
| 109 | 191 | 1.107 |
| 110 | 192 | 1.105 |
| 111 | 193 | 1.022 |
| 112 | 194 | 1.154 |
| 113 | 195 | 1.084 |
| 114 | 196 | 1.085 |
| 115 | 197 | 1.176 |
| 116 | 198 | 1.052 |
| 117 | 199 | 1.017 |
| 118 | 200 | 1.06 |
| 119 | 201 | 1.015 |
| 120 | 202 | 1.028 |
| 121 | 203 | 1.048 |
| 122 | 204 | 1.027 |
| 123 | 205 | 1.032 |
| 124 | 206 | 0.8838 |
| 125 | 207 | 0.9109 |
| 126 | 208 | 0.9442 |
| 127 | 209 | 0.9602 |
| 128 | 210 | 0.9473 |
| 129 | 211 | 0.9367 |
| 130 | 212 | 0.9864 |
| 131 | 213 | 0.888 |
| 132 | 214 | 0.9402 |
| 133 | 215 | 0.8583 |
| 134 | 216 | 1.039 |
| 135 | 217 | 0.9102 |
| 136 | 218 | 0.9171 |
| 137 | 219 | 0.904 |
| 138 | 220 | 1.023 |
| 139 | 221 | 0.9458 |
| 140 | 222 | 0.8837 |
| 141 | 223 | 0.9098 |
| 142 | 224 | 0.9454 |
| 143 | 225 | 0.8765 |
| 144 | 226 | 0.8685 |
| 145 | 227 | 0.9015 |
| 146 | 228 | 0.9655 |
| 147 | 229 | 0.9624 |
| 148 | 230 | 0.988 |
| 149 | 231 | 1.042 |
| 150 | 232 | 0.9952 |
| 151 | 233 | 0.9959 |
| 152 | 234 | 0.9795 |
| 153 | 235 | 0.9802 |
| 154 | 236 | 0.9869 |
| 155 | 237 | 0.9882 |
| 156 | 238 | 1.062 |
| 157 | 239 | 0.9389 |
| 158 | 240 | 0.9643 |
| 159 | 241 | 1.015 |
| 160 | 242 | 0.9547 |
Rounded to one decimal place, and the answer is 0.0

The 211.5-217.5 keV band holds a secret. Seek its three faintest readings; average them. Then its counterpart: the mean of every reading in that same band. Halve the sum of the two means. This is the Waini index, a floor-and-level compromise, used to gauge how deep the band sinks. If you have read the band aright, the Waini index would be 0.91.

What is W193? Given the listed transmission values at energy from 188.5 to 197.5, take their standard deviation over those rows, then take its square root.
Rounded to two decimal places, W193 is 0.23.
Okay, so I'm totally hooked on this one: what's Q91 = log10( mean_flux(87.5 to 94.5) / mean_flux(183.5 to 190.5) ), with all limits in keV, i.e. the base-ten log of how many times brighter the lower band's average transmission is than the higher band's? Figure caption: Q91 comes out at 0.10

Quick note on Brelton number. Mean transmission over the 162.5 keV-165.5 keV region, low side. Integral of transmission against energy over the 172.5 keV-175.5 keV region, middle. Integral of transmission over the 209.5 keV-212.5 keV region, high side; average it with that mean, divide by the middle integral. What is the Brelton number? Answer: 0.60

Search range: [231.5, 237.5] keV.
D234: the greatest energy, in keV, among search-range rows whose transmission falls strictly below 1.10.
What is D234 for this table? 237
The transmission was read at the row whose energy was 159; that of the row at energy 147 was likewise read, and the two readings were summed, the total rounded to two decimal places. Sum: 1.14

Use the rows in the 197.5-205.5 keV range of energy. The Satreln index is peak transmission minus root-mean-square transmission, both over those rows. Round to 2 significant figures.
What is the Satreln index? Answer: 0.025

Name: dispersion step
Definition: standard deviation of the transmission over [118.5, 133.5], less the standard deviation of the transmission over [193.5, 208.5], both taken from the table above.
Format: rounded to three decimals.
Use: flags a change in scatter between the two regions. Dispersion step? -0.006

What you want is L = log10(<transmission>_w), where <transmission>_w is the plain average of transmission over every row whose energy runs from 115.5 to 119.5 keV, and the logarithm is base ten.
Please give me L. 0.12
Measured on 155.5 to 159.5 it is -0.43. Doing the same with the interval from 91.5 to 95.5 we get 0.18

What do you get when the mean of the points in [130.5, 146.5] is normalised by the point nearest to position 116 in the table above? 0.74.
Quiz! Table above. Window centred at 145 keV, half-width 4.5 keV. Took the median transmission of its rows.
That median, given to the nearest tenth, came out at 0.7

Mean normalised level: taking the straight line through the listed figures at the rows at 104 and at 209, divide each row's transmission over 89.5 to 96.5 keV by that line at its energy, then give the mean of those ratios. 1.00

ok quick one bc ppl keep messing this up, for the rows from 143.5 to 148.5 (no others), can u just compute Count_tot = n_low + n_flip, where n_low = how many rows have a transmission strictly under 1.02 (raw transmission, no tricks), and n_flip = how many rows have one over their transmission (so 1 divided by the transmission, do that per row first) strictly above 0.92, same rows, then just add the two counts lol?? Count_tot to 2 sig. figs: 10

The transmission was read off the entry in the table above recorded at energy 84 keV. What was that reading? 1.341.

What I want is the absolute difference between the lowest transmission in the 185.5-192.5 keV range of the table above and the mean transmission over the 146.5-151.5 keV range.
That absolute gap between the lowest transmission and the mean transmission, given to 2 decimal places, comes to 0.55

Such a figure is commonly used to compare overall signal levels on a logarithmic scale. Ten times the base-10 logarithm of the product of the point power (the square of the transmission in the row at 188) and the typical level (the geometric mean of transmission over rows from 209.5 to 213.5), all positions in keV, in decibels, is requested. 0.8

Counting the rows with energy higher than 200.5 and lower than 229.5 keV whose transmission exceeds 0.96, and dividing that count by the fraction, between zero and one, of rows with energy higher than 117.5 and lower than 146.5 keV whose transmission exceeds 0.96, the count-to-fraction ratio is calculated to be 14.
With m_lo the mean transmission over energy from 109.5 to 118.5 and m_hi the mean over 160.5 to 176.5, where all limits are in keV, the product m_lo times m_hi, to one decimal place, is 1.4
